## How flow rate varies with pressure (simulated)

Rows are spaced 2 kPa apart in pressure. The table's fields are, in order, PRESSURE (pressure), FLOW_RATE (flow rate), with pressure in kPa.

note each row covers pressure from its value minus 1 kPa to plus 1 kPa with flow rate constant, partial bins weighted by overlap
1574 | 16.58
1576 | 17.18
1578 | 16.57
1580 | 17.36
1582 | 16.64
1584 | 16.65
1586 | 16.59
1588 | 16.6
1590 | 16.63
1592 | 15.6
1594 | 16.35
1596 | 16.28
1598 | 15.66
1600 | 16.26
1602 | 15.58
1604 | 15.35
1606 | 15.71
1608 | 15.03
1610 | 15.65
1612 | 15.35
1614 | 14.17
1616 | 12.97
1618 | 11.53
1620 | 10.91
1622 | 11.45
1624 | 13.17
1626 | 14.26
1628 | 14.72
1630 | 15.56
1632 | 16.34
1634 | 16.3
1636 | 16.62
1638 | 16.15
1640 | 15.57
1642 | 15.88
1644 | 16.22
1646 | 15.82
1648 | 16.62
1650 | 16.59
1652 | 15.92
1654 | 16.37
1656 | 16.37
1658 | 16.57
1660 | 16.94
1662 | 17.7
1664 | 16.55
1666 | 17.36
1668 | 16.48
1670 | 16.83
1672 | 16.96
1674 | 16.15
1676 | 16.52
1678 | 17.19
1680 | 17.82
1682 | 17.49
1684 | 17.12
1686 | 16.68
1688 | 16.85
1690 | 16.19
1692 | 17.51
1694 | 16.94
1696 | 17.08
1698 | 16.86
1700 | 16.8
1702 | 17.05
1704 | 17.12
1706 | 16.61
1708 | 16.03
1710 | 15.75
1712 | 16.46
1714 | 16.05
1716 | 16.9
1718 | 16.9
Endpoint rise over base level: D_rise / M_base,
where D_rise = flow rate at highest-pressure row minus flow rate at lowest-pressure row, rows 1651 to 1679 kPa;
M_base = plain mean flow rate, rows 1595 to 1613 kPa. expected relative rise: 0.08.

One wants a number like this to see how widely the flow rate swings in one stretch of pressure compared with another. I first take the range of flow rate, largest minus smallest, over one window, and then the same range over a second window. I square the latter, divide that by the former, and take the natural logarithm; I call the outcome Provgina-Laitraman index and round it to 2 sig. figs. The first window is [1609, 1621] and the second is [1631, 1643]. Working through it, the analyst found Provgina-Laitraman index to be -1.5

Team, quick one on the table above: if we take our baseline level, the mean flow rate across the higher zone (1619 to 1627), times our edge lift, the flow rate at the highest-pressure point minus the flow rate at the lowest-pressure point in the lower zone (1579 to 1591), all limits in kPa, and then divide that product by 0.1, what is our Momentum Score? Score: -91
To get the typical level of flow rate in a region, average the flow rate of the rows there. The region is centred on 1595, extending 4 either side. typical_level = 16.0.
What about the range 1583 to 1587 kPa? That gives 16.6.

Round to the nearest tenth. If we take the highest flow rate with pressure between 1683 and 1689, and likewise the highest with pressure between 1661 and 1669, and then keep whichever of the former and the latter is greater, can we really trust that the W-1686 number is 17.7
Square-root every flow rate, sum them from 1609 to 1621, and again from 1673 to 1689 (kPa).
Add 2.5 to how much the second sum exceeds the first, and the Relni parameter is 14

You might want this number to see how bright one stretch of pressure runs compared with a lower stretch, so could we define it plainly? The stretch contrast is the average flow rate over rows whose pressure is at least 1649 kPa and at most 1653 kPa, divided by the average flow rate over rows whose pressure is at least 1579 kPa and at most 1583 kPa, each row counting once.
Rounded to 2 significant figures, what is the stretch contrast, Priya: 0.96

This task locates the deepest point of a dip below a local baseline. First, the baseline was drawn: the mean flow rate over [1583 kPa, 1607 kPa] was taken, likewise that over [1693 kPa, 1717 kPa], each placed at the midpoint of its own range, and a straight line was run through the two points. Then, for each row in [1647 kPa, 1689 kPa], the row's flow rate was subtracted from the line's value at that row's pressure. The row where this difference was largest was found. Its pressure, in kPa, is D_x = 1652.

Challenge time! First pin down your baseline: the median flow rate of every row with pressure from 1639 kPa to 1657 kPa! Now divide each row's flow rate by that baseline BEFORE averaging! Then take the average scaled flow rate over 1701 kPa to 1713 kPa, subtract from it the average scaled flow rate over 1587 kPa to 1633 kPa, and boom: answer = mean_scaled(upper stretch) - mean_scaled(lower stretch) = 0.10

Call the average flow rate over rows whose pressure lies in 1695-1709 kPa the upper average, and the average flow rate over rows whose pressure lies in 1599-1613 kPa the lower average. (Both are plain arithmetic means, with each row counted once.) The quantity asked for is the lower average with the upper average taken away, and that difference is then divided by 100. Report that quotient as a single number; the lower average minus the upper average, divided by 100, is -0.012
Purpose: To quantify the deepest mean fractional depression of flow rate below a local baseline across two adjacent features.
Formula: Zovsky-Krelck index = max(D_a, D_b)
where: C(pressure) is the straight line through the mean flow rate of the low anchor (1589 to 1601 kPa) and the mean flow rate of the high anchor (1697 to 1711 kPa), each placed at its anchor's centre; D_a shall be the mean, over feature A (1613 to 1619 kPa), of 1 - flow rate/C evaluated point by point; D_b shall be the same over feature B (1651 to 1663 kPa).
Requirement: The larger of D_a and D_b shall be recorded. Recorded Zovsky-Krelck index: 0.21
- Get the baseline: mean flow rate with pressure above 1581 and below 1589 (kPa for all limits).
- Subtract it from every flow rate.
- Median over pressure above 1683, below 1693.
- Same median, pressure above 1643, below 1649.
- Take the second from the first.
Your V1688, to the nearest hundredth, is 0.63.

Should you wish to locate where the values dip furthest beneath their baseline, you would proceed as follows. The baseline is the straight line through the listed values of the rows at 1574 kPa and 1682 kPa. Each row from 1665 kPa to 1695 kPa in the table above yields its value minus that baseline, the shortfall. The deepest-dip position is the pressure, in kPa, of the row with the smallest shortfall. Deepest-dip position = 1690 kPa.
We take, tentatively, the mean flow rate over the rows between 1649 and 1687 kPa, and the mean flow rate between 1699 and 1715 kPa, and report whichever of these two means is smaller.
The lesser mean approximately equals 16.5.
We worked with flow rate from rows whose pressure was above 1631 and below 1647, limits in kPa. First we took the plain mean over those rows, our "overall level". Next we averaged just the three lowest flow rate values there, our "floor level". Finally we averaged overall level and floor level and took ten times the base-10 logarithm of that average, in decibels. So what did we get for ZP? 12.0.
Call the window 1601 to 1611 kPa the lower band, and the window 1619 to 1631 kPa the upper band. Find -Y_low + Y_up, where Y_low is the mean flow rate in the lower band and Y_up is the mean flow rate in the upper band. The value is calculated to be -2.1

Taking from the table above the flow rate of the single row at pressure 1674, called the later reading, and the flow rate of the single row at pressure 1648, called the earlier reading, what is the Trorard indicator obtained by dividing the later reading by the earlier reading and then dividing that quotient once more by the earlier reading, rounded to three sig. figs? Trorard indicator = 0.0585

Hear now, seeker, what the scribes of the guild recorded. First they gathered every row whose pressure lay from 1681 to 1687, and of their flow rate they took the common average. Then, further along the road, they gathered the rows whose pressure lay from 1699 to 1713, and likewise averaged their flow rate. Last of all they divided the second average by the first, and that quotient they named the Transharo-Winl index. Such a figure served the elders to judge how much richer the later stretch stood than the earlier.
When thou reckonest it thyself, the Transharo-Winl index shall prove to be 0.97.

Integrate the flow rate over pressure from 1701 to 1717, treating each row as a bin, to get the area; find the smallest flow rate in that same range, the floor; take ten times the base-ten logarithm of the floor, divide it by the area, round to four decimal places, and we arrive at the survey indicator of 0.0454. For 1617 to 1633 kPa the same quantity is 0.0481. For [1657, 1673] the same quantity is 0.0449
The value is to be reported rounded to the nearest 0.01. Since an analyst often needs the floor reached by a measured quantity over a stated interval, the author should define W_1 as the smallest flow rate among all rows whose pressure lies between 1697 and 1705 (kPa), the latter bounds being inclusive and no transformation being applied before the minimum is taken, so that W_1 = 16.80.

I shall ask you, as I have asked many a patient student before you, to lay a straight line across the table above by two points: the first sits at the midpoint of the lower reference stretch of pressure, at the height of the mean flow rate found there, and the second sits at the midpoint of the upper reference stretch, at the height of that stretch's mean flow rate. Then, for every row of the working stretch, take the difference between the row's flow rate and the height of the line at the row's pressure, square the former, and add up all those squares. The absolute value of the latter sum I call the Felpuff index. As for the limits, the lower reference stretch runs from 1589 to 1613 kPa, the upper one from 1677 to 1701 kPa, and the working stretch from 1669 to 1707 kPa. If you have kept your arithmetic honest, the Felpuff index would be 4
